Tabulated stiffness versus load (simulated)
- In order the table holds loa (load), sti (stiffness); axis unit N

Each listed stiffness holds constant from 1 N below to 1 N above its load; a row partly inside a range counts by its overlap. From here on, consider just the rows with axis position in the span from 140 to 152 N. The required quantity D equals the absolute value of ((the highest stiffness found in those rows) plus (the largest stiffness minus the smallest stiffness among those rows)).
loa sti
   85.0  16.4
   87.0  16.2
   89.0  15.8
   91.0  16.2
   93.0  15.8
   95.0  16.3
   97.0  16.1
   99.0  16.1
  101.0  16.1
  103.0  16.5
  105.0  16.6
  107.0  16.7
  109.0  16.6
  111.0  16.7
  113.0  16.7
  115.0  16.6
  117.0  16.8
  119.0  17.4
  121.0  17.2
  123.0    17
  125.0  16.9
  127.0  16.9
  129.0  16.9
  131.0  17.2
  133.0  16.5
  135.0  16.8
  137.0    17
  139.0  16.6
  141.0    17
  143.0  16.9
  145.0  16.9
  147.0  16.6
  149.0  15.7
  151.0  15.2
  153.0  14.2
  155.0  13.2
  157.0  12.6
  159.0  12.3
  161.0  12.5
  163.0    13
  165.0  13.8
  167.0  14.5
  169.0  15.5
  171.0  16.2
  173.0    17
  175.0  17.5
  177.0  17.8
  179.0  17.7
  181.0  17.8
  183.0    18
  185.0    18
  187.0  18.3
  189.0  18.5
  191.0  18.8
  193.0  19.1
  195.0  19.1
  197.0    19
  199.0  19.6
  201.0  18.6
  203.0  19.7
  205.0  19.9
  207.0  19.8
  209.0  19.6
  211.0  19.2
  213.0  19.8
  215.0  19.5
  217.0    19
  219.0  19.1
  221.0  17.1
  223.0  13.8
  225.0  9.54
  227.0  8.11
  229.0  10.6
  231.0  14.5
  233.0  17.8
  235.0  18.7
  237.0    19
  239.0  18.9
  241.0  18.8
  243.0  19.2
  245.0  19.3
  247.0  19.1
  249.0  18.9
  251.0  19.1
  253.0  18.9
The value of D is 18.8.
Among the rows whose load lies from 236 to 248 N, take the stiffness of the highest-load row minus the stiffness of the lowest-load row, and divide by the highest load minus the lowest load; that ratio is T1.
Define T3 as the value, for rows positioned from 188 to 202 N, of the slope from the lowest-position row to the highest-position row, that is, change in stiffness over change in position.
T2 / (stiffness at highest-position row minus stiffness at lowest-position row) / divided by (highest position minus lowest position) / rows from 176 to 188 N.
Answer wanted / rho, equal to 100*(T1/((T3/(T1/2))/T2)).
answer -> 0.0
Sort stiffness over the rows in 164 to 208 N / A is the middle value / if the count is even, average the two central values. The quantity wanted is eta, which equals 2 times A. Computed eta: 36.3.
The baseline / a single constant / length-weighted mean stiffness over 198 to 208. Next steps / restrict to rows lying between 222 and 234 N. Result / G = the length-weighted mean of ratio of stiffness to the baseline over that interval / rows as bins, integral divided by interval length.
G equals 0.63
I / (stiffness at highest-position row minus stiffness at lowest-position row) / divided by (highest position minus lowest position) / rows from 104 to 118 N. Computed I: 0.02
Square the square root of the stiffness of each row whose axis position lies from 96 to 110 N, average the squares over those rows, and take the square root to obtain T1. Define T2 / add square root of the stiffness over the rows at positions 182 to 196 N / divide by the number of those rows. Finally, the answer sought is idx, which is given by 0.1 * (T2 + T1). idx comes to 0.835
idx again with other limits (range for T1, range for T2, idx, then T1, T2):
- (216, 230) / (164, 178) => 0.773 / 3.73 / 4.0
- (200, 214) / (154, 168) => 0.804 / 4.42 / 3.6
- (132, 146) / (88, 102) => 0.811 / 4.10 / 4.0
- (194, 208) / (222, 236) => 0.801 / 4.40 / 3.6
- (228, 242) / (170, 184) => 0.829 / 4.11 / 4.2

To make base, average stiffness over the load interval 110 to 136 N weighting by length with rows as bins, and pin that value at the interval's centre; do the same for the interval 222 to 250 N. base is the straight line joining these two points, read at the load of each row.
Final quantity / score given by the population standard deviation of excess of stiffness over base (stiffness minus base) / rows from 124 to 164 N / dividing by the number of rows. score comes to 1.7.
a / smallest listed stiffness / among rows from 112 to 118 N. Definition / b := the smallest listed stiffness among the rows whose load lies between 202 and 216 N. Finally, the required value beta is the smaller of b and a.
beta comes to 17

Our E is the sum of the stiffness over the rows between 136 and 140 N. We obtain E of 34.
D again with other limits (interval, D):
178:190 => 19.3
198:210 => 21.2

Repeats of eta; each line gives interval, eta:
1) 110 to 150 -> 33.8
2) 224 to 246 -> 37.4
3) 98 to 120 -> 33.2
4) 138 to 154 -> 33.2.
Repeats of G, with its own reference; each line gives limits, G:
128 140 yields 0.86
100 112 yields 0.85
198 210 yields 1.00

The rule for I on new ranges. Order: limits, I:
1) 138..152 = -0.12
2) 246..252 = 0.00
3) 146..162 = -0.29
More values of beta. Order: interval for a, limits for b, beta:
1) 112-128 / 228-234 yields 11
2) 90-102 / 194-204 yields 16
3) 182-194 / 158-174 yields 12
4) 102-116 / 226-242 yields 8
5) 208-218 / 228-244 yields 11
